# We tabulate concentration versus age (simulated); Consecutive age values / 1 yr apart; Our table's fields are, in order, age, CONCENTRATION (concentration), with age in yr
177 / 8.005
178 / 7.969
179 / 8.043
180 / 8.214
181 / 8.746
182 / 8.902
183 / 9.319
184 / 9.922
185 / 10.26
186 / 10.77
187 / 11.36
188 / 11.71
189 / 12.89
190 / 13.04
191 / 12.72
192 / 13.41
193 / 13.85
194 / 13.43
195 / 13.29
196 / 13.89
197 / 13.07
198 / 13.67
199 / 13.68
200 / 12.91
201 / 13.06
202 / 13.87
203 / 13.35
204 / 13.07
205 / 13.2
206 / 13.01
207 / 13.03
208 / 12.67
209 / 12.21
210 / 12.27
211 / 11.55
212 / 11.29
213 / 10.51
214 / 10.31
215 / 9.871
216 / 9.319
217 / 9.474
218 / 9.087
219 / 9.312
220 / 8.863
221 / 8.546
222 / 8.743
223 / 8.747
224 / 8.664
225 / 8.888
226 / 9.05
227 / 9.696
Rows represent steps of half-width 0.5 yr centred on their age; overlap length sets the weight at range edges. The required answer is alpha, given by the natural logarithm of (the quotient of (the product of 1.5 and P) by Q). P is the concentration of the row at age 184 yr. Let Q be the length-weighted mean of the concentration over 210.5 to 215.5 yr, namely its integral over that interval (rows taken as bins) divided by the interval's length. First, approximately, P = 9.922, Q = 10.7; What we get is 0.3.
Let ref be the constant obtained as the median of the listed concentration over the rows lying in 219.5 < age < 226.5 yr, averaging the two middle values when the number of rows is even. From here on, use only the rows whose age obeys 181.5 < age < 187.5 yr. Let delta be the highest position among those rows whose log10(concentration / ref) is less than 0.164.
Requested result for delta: 187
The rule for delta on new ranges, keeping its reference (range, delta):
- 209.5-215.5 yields 215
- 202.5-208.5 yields 208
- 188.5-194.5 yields 191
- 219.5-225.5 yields 225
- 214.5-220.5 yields 220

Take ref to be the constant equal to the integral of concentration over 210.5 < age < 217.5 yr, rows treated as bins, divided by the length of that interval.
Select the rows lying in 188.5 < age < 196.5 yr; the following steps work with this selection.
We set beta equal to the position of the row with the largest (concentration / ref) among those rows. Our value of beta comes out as 196 yr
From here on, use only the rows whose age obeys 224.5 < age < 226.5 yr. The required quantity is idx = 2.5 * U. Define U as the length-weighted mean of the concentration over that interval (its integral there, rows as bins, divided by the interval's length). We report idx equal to 22.4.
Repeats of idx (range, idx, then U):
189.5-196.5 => 33.4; 13.4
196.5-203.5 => 33.4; 13.4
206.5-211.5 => 30.9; 12.3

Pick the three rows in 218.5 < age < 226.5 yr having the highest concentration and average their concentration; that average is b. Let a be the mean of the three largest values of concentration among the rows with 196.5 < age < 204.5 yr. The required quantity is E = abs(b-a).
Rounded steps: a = 13.7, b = 9.1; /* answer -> 4.7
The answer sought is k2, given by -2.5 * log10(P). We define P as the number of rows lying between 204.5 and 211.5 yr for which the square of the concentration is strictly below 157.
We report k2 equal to -1.19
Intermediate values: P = 3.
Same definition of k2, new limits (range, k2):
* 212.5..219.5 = -2.11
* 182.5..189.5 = -1.95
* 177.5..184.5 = -2.11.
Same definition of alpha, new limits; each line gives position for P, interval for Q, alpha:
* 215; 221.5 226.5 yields 0.5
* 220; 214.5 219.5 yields 0.3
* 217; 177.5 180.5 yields 0.6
